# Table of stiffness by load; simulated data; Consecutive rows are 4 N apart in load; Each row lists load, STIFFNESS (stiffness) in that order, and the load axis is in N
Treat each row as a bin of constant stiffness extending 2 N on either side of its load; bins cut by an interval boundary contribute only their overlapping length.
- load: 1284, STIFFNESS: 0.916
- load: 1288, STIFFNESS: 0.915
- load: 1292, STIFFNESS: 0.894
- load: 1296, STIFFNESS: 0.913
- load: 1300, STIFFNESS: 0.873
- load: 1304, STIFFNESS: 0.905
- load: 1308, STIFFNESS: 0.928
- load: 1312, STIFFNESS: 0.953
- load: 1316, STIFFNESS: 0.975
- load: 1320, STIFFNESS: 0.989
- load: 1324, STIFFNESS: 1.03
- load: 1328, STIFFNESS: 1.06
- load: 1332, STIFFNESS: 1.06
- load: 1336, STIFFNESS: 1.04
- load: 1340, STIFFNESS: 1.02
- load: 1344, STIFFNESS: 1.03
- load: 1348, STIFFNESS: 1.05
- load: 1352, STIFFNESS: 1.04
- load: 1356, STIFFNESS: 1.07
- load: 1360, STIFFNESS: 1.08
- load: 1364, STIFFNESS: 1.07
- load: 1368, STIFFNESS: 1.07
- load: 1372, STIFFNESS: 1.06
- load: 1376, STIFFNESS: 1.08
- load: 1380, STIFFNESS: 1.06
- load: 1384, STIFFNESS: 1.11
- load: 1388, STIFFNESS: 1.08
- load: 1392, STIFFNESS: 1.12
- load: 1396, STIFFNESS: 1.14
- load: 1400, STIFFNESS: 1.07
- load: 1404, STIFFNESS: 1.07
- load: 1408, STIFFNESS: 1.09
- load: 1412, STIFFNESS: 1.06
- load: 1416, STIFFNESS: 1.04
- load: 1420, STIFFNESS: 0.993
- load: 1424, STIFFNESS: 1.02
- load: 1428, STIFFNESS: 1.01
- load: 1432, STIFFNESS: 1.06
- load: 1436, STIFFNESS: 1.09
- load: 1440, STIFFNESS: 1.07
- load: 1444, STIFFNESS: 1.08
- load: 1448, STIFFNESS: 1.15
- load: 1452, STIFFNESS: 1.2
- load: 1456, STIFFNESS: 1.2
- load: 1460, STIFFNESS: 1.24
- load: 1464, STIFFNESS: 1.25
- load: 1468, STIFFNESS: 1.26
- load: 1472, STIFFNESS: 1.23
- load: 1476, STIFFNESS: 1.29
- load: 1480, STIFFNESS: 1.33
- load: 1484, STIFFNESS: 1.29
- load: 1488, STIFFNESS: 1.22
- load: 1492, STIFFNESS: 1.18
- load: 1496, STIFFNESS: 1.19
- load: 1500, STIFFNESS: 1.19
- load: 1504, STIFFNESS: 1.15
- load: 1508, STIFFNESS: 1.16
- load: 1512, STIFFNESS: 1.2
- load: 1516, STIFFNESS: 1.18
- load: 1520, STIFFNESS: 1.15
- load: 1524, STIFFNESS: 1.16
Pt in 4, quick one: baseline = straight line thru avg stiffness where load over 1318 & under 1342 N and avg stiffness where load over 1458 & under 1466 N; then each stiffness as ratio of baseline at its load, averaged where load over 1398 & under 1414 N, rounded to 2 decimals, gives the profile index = 0.93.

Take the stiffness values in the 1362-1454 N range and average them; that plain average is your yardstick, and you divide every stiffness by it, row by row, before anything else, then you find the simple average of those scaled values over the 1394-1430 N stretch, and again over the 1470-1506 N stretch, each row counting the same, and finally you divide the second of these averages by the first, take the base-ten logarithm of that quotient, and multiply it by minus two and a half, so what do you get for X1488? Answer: -0.17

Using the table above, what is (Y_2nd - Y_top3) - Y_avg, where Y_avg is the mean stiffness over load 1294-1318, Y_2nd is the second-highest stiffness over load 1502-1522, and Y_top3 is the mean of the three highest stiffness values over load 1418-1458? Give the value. -0.93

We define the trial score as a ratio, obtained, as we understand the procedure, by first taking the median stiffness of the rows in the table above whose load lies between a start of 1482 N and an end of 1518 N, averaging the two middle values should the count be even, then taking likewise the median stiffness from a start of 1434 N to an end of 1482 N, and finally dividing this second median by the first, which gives 1.02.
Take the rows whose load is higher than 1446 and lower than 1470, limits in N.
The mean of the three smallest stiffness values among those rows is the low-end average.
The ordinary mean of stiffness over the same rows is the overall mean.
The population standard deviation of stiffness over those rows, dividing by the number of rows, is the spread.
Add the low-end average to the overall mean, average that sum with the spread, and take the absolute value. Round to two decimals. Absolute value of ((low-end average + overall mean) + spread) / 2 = 1.22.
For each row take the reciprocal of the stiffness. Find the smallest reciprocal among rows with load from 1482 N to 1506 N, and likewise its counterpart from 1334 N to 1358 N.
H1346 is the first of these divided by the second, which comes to 0.829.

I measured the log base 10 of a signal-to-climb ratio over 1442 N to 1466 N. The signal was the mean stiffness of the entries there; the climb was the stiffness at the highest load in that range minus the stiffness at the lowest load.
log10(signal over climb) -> 0.84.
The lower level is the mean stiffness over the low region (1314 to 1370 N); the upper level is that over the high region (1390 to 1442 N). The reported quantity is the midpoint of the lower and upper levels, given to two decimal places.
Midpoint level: 1.05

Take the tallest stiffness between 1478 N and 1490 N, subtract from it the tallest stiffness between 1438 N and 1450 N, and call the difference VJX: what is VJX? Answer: 0.18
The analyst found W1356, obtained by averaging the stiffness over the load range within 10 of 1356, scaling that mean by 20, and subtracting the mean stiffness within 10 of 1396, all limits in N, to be 20.1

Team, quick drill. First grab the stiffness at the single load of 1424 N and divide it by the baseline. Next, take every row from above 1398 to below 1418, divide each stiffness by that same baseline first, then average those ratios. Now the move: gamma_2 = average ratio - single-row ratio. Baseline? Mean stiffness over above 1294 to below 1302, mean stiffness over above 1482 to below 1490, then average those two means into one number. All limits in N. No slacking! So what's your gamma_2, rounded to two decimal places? 0.04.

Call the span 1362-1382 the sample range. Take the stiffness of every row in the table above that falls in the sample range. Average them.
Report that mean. 1.07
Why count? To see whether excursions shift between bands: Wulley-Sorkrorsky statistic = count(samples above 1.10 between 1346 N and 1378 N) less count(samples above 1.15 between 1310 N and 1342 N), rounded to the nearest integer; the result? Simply 0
